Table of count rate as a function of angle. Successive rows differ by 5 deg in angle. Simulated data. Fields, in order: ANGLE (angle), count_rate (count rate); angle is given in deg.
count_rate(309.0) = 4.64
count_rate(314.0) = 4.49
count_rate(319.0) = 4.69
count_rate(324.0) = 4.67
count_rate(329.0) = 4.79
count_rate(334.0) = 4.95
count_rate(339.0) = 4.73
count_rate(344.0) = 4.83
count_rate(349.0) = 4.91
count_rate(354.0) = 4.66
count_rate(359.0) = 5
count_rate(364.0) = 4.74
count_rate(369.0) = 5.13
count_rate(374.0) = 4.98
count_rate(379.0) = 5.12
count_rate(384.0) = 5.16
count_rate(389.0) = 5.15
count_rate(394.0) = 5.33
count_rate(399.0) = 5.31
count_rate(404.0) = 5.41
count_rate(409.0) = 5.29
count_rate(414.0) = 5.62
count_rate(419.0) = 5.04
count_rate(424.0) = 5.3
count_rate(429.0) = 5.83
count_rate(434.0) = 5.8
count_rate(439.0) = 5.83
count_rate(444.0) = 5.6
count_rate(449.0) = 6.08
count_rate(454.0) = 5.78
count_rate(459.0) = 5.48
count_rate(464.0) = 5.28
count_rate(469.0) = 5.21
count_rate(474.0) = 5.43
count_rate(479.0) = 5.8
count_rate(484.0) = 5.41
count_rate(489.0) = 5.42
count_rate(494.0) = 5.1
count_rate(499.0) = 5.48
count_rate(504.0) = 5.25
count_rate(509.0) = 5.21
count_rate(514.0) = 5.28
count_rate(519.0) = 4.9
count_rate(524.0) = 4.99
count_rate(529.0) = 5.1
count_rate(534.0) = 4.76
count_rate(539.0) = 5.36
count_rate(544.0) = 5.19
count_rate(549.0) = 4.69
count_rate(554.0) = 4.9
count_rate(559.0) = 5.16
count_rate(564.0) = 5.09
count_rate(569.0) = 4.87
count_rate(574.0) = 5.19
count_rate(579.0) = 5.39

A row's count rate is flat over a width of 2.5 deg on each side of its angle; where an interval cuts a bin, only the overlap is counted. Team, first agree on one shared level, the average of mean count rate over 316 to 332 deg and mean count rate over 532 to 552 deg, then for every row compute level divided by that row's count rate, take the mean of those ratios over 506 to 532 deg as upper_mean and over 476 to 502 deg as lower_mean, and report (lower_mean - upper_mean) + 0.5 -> 0.440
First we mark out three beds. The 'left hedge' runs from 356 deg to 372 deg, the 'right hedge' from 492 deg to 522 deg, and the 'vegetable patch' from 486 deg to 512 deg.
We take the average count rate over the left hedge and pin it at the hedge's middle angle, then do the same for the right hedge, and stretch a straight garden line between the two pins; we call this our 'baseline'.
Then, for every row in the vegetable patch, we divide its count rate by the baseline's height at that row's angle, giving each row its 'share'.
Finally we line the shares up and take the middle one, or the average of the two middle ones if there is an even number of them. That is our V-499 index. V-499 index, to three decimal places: 1.010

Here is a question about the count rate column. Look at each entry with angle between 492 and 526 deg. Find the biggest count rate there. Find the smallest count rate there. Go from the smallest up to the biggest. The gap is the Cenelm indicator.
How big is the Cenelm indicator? 0.6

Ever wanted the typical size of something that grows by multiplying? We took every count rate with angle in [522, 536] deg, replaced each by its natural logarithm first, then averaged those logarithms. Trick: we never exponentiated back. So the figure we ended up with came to 1.60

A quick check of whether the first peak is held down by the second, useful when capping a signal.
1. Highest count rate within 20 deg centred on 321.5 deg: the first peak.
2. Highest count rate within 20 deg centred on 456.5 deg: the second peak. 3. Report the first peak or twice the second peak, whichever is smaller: 4.8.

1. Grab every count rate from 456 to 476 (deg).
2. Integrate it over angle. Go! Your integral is 107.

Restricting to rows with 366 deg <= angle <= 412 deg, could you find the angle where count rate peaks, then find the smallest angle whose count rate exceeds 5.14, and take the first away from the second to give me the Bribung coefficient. -20 deg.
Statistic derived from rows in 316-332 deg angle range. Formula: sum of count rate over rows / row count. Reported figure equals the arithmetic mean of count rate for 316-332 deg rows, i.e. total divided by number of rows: 4.7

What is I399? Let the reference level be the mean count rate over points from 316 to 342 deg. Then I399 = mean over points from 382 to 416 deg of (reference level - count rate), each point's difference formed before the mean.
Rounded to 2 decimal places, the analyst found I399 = -0.56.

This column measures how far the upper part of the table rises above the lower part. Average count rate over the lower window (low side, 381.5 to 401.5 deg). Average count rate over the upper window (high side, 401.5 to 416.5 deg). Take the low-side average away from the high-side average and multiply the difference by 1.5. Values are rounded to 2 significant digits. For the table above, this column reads 0.30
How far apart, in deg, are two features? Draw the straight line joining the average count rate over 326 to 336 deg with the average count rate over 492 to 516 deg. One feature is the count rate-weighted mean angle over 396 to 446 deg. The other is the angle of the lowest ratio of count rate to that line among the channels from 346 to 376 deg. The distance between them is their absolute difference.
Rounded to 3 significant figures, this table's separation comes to 67.9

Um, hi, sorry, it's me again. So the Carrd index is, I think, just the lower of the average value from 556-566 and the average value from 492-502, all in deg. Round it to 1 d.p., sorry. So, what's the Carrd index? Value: 5.1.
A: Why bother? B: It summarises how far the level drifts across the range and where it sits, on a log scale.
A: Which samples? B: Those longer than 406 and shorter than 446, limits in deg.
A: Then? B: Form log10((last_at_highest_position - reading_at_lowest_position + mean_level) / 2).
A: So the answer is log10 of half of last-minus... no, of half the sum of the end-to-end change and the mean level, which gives 0.47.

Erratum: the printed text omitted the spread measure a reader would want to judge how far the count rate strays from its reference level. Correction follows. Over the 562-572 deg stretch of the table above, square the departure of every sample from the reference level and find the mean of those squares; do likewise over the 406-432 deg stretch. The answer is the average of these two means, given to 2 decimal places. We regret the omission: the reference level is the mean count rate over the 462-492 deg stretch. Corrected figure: 0.14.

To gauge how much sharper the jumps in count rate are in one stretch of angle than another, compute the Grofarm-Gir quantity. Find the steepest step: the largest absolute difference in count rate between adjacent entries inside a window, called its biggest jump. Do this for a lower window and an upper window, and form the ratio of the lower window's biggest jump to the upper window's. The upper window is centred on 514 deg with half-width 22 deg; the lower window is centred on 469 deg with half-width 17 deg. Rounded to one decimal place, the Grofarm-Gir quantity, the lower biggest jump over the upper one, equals 1.0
